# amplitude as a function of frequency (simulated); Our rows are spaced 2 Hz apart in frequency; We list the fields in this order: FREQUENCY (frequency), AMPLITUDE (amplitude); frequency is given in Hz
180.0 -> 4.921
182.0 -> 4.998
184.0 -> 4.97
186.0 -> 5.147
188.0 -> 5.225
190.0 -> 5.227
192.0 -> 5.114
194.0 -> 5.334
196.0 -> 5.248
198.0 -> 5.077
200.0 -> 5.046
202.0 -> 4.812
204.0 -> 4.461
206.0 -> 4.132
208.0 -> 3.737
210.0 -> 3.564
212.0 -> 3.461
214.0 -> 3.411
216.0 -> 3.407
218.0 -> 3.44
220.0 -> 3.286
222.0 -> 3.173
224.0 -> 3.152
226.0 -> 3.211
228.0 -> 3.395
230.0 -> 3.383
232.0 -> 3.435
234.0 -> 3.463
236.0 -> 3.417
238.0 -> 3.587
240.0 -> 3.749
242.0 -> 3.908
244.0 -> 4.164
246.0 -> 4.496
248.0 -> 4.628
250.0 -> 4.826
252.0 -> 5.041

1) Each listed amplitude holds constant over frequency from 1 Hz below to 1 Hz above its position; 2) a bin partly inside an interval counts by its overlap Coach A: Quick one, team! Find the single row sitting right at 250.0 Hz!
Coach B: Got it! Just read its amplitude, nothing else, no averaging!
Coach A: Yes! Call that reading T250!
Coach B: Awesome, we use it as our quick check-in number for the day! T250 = 4.826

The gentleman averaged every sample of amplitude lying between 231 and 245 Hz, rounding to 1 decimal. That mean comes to 3.7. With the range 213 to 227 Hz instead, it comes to 3.3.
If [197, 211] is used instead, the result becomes 4.4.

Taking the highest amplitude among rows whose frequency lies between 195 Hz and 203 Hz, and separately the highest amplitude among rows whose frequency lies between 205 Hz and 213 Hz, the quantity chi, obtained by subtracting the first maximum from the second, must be -1.1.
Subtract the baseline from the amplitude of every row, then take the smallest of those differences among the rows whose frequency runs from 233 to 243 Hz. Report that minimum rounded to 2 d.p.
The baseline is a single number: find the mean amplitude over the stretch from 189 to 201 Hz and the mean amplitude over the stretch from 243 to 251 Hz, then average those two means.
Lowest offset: -1.43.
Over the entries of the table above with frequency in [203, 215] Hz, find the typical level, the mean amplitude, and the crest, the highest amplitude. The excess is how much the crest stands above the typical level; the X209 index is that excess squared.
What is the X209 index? 0.44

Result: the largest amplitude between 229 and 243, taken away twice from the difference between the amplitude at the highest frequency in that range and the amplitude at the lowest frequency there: -7.3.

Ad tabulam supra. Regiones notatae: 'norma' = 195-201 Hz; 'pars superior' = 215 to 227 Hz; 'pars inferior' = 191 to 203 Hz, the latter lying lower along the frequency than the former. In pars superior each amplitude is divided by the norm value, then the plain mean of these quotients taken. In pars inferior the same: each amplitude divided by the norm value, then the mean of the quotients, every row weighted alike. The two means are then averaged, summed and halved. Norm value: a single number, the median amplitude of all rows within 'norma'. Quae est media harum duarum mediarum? 0.83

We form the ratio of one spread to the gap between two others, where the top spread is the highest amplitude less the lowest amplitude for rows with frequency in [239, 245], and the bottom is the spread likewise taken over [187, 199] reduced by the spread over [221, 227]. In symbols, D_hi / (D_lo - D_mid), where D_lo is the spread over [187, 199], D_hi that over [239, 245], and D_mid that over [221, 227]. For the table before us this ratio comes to 2.1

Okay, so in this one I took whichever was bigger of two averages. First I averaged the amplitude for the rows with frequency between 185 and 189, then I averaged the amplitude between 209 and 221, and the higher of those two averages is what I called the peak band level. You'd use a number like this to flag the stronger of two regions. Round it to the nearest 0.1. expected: 5.2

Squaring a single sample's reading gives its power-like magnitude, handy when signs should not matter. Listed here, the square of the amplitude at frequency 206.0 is 17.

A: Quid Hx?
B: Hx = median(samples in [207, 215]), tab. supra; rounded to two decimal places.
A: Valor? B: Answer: 3.51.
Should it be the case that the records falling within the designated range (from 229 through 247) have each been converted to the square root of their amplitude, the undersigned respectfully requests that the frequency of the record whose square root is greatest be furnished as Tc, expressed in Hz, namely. 246.0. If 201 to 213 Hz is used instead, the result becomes 202.0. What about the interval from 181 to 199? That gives 194.0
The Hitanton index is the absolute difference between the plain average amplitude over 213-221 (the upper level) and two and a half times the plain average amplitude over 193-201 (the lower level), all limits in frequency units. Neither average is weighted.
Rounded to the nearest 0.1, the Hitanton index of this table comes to 9.6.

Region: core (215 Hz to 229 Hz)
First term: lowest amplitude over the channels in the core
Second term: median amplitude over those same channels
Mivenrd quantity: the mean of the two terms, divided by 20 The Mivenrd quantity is 0.161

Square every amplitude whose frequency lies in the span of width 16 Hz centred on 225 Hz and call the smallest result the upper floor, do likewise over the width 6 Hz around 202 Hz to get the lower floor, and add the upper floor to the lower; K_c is 30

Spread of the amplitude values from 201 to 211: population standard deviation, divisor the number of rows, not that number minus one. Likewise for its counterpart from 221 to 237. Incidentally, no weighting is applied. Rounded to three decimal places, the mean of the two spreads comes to 0.289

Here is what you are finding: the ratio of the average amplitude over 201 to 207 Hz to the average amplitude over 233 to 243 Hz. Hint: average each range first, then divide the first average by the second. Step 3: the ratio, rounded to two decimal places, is 1.23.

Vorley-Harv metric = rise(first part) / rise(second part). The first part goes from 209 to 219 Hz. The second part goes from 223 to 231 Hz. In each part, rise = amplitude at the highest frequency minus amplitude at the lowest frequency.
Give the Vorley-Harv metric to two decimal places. -0.54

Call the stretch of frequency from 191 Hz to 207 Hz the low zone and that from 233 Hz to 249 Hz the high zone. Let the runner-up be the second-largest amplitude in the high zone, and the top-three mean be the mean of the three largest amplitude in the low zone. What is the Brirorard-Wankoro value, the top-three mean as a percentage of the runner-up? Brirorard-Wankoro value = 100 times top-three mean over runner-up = 116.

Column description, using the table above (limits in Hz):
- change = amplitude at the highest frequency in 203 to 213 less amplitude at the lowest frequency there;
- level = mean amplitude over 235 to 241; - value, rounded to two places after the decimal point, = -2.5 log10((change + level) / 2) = -0.28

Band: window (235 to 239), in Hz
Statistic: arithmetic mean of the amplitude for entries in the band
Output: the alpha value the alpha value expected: 3.5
